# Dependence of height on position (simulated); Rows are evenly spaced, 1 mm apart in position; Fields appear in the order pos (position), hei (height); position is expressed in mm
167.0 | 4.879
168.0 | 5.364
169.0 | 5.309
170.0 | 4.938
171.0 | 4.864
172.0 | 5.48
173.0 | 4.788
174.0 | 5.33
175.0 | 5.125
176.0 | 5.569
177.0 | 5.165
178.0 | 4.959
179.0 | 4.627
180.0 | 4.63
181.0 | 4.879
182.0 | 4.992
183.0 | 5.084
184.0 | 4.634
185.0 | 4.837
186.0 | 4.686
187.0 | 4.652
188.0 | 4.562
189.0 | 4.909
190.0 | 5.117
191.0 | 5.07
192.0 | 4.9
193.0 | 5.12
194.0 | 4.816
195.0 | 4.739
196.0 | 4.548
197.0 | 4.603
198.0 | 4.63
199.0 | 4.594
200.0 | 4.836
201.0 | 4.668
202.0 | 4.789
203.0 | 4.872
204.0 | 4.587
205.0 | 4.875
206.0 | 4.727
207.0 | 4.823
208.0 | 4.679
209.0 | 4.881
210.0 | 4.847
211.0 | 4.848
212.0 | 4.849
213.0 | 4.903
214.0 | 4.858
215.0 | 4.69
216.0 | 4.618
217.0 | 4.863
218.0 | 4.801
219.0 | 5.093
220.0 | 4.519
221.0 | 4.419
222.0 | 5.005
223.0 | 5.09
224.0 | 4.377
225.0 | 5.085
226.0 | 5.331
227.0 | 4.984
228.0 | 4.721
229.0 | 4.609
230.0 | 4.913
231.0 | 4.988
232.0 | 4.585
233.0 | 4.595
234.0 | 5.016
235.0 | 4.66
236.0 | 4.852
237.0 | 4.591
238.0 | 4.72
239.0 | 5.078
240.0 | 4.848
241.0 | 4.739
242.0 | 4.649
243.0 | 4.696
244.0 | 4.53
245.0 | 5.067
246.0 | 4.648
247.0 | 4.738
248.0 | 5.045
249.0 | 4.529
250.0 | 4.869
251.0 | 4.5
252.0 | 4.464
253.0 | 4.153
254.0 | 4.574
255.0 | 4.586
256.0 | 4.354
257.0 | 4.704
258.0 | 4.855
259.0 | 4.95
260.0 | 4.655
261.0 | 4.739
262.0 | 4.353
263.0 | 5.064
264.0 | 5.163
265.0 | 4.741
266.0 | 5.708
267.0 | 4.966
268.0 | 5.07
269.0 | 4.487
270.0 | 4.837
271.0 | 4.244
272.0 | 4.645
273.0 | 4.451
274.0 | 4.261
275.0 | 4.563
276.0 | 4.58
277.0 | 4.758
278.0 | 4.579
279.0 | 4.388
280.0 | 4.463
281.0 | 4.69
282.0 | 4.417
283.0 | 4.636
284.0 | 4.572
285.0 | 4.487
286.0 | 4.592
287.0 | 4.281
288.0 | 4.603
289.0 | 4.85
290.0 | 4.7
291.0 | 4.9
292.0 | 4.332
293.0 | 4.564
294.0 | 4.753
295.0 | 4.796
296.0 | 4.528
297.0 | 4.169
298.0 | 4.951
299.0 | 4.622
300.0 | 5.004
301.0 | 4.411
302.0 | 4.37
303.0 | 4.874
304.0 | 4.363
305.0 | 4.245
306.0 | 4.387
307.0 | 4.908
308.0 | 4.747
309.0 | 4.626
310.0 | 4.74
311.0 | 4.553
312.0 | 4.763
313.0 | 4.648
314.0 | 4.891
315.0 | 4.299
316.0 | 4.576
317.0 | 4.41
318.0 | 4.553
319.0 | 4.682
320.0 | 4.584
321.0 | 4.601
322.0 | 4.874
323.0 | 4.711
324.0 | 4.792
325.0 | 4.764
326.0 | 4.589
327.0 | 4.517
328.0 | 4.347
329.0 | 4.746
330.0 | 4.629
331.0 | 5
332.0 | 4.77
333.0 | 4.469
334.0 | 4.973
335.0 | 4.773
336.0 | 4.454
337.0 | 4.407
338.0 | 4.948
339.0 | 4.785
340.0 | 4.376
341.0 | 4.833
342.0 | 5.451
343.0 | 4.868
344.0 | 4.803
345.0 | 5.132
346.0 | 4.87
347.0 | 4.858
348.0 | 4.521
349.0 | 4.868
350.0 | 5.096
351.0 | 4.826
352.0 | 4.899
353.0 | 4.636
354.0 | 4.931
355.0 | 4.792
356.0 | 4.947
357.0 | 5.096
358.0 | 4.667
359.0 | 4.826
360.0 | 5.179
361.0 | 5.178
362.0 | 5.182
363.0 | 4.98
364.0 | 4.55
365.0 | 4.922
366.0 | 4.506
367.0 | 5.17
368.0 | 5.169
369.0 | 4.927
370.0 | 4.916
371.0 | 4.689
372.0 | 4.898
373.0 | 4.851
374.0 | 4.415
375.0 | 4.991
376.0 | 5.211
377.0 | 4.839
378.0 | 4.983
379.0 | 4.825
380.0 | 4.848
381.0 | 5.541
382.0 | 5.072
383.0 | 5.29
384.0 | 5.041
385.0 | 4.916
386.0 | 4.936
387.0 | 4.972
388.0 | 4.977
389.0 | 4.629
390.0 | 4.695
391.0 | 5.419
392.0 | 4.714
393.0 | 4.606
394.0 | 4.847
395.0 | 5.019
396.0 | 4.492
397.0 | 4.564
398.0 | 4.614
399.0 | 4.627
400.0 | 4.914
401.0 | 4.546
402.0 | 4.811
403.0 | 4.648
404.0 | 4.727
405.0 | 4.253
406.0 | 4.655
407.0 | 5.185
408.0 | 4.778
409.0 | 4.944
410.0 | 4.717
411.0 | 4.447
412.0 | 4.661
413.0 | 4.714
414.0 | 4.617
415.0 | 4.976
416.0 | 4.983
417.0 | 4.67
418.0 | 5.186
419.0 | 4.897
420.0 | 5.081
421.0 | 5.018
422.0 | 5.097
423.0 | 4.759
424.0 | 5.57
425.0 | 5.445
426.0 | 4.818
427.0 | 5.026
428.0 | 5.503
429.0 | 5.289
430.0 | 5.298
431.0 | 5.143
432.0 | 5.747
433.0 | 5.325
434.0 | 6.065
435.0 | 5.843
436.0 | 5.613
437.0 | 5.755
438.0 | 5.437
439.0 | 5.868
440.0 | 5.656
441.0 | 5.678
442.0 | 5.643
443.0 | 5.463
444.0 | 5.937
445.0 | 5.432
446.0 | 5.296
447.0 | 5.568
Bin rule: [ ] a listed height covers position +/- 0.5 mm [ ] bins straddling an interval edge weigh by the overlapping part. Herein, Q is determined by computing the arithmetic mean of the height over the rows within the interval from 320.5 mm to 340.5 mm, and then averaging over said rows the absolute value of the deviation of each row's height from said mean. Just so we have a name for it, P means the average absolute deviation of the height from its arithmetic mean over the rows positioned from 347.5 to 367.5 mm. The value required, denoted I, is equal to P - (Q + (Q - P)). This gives 0.02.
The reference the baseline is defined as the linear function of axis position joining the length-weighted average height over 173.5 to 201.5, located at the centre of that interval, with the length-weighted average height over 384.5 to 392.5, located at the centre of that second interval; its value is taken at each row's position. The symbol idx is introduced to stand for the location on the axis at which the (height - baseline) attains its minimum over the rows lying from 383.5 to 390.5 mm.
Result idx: 389.0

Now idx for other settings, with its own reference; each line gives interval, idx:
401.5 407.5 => 405.0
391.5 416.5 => 405.0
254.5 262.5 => 262.0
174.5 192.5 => 188.0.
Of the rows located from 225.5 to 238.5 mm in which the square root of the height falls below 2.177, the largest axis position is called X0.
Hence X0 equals 238.0 mm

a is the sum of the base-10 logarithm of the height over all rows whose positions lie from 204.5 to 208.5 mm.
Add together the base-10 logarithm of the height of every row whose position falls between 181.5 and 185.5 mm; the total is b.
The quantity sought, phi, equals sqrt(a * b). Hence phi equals 2.74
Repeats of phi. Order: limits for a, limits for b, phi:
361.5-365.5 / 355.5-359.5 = 2.76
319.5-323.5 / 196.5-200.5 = 2.68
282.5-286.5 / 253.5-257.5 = 2.64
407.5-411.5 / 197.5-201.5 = 2.69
